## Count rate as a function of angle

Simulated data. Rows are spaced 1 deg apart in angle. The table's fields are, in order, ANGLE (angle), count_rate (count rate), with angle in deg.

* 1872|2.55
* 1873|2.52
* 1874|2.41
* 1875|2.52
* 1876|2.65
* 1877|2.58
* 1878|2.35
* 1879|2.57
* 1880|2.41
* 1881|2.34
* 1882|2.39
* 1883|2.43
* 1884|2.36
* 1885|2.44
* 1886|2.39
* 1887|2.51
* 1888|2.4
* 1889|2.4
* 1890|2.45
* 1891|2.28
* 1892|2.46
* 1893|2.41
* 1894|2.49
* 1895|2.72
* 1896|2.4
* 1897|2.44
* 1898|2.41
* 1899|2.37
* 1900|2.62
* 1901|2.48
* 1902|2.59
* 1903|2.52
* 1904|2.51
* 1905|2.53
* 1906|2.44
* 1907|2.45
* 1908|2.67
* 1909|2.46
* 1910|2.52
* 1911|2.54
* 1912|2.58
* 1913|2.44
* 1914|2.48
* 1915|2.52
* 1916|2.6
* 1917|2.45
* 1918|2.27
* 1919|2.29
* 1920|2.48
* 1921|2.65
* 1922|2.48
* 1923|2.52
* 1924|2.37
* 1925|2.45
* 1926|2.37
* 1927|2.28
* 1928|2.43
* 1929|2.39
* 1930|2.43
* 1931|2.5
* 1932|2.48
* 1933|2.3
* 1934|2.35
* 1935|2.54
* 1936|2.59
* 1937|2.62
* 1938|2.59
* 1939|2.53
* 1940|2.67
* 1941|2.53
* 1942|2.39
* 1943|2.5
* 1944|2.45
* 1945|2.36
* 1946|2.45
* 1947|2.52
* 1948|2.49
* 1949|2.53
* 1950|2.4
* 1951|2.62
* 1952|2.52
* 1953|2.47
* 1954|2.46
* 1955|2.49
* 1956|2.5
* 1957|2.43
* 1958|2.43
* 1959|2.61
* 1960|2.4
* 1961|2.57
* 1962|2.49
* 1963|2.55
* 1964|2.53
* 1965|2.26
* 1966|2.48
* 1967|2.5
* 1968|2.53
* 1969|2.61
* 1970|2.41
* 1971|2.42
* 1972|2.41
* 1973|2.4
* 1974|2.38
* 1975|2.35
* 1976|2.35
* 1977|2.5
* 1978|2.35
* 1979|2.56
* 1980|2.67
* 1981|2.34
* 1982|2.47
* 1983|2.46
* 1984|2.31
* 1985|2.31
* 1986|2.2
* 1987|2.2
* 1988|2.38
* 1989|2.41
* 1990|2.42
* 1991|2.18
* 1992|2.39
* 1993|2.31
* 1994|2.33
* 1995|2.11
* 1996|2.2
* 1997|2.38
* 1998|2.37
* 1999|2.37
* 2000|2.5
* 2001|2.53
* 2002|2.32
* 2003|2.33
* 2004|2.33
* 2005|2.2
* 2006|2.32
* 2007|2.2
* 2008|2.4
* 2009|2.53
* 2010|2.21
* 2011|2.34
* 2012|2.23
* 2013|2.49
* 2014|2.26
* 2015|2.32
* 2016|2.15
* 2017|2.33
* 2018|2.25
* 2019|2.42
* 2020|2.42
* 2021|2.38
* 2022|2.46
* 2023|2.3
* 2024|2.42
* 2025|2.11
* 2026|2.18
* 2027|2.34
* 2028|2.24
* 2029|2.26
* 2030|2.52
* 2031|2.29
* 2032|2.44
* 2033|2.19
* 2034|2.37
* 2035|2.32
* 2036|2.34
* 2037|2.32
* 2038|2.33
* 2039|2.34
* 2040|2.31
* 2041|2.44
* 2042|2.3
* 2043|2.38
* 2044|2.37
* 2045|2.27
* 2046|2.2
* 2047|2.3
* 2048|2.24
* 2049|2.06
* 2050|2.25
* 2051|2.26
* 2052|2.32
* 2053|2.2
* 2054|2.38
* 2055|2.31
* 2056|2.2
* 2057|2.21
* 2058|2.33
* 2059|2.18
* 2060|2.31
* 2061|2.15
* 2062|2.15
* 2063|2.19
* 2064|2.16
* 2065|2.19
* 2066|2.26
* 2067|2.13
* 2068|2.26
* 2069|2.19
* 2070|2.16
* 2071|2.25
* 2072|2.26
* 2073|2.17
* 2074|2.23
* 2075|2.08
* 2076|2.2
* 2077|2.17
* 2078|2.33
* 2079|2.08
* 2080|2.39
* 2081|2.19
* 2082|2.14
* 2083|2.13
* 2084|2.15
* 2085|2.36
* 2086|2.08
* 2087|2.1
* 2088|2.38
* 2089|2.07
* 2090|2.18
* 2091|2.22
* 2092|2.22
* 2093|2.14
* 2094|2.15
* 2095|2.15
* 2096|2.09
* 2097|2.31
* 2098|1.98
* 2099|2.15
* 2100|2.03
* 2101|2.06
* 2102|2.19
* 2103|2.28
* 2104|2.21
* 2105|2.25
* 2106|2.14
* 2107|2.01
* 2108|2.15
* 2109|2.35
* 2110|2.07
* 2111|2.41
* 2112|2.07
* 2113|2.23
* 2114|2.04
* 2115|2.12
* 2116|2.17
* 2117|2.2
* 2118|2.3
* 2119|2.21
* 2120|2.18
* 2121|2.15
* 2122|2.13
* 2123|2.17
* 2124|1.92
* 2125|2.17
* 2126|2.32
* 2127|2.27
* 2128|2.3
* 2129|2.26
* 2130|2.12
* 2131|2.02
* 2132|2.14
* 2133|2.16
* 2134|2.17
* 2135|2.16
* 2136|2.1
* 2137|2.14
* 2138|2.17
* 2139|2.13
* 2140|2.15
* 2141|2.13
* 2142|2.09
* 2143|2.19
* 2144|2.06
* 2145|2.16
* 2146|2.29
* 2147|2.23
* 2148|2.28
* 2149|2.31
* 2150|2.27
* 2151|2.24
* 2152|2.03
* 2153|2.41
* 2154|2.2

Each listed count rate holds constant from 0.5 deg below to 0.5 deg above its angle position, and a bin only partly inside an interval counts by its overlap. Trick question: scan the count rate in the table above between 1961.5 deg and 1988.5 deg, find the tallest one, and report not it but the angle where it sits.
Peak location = 1980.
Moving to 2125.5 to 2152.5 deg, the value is 2126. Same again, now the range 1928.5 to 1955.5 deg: 1940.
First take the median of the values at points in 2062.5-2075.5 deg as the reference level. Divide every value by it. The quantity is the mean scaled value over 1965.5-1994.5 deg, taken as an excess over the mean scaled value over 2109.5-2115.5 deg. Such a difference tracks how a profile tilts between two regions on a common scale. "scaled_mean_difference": 0.112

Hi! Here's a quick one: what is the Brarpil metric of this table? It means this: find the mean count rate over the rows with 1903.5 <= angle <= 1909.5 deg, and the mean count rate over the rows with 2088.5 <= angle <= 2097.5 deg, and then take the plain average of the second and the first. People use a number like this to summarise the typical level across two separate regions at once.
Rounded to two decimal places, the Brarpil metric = 2.34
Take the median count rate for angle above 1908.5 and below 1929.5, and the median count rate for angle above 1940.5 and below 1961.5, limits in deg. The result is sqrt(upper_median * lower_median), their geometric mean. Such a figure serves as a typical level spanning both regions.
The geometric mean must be 2.47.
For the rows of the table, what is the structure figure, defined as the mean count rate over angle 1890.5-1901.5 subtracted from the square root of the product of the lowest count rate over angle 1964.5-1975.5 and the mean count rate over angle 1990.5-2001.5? -0.17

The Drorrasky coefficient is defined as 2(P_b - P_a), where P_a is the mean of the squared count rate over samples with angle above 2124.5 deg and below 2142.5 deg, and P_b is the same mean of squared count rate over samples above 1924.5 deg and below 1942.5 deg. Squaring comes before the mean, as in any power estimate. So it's 2.8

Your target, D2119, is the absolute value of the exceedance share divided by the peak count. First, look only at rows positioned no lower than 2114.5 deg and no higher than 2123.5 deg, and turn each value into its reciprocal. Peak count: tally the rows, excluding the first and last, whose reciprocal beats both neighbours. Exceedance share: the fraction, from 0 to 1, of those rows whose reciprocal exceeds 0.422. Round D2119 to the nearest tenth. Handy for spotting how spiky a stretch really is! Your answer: 1.0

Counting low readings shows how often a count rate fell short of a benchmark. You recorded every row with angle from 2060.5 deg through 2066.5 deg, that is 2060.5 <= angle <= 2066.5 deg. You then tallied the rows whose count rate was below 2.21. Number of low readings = 5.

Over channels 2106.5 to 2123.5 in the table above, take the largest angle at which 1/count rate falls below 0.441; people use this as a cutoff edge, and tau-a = 2118 deg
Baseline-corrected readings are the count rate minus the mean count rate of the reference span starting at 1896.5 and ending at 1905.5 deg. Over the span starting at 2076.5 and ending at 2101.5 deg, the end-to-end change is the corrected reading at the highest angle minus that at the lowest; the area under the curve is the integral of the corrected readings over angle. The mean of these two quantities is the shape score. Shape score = -4.1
